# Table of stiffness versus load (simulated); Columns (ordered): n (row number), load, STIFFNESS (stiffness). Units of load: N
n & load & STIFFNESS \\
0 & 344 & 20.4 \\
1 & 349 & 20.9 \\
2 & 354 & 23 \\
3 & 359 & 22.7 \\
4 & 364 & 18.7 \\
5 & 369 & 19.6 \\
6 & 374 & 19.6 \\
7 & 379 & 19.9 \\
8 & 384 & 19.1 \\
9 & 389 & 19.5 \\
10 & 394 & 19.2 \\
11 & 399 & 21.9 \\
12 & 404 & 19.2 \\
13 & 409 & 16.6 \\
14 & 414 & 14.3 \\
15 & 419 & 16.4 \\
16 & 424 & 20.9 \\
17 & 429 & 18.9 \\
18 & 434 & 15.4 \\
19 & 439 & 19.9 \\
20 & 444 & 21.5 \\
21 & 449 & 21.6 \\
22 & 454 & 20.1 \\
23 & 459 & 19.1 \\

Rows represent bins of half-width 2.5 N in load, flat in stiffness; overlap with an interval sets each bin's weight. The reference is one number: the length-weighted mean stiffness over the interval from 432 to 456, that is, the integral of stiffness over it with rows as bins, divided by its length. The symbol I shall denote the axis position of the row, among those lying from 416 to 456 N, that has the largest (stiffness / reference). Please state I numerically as 449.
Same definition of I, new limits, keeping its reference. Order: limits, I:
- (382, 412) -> 399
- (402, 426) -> 424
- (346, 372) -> 354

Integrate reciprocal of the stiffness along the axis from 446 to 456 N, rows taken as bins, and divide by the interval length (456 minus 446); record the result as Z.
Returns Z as 0.0479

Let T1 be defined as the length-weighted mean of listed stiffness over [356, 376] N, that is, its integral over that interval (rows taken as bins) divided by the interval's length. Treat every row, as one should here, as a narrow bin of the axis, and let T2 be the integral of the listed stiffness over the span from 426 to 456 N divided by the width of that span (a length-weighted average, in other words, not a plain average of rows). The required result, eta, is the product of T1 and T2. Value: 396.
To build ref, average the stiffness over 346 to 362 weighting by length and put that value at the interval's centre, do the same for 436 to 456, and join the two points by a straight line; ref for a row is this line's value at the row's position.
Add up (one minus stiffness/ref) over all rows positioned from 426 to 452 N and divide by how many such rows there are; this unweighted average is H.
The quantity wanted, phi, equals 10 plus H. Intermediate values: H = 0.06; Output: 10.1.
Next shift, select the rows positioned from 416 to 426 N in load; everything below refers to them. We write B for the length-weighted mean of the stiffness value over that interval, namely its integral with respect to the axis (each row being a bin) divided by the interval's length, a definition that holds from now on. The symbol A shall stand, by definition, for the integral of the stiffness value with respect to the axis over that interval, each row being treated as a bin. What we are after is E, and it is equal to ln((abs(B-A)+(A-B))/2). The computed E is 5.11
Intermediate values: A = 183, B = 18.3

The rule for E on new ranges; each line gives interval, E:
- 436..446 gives 5.21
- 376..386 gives 5.17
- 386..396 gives 5.16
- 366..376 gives 5.17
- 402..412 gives 5.07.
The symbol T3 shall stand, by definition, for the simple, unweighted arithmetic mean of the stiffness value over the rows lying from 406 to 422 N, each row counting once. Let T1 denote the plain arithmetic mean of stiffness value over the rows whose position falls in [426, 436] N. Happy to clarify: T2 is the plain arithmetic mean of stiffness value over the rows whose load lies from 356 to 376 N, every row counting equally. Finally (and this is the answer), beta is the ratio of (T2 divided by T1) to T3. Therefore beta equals 0.075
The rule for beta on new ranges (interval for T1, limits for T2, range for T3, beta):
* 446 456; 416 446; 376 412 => 0.047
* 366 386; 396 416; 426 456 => 0.047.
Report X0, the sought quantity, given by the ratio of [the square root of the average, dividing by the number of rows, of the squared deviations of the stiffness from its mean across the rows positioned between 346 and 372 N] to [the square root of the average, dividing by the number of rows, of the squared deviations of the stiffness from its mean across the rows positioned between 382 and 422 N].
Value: 0.8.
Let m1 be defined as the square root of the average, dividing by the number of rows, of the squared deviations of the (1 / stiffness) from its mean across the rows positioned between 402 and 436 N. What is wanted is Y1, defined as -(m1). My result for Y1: -0.0072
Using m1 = 0.0072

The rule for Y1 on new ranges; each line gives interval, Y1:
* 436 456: -0.0018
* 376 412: -0.0040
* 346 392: -0.0033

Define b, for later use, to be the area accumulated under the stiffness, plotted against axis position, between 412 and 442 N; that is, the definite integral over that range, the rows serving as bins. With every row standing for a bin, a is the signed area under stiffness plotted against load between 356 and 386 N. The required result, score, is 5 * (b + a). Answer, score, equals 5663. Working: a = 600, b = 533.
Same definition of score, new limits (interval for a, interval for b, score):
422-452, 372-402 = 5932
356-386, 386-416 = 5779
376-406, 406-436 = 5543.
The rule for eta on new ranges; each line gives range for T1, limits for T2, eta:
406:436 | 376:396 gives 333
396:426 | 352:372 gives 380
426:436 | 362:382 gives 339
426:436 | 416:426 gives 319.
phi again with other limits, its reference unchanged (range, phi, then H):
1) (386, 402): 10.1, 0.06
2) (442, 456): 10.0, -0.02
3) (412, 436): 10.2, 0.18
